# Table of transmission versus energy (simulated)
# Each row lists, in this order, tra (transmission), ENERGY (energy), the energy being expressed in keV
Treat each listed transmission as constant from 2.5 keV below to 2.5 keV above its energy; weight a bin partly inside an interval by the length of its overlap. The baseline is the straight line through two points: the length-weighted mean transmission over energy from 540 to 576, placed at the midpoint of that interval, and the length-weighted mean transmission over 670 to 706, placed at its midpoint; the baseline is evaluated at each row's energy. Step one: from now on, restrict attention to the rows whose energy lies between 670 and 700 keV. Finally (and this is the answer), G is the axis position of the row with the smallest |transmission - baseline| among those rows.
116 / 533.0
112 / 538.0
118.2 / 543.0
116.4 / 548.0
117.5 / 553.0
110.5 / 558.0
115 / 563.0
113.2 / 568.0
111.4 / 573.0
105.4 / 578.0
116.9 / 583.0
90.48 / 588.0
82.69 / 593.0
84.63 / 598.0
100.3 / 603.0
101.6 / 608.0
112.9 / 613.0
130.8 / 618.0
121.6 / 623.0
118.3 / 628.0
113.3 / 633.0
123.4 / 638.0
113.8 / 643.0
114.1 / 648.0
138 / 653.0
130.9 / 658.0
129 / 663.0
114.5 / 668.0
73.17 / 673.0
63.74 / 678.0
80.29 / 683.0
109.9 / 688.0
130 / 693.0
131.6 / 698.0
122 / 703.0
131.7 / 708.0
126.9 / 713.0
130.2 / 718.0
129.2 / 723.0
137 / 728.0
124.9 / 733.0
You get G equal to 688.0 keV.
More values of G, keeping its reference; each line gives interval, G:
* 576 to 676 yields 613.0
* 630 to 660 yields 633.0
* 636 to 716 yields 643.0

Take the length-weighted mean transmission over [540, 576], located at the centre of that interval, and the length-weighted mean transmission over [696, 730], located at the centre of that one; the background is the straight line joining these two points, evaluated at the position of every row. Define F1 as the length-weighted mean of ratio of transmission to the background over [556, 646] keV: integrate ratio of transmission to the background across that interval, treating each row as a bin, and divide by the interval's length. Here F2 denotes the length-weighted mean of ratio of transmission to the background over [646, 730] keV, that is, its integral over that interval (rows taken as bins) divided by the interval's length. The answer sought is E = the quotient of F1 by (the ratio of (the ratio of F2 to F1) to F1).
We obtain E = 0.85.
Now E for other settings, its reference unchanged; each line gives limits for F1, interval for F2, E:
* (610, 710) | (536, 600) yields 0.85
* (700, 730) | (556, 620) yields 1.10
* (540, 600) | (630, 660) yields 0.80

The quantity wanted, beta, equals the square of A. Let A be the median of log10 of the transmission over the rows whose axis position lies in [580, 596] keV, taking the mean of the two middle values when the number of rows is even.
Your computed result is 3.8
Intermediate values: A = 1.96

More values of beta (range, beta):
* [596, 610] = 4.0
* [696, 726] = 4.5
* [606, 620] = 4.2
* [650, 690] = 4.2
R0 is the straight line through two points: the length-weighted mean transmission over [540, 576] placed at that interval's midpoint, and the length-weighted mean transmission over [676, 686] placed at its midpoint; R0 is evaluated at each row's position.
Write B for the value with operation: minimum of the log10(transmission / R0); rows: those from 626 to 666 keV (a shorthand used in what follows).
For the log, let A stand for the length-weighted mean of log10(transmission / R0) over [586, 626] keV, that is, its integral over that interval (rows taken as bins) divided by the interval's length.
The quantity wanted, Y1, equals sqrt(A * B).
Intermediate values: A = 0.02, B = 0.10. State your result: 0.039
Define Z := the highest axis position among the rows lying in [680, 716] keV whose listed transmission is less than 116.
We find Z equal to 688.0 keV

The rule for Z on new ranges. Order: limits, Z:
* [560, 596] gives 593.0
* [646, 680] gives 678.0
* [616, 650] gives 648.0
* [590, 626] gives 613.0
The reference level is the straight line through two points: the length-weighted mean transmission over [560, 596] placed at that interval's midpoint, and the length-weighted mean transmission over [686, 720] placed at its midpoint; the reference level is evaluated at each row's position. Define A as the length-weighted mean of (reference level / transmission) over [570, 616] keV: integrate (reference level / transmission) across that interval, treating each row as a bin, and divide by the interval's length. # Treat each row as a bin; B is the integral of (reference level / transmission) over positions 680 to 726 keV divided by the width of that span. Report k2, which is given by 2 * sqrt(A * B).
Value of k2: 2.1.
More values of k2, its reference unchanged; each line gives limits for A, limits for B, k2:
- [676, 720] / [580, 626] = 2.2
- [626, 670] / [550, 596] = 2.0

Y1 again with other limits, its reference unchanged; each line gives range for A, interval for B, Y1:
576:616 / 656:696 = 0.031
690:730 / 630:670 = 0.173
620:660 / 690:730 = 0.192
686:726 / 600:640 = 0.026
